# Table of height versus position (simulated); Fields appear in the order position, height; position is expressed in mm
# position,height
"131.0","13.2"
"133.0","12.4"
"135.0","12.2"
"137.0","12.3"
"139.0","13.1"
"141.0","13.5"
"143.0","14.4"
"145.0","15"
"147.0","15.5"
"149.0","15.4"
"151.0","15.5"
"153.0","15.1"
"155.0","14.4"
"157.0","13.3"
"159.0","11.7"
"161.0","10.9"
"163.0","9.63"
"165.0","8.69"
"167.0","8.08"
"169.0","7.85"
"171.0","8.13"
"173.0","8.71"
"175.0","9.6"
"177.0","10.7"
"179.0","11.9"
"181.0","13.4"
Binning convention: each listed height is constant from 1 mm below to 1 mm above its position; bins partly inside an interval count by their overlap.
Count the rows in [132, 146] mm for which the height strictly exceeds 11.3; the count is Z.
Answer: 7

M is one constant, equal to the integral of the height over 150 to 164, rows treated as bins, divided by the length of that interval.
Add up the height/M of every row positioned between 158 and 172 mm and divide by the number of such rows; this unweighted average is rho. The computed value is 0.72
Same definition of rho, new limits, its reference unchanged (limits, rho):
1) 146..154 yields 1.19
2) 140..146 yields 1.11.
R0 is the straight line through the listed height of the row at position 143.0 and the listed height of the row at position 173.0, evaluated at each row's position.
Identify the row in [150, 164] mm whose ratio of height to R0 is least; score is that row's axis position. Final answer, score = 163.0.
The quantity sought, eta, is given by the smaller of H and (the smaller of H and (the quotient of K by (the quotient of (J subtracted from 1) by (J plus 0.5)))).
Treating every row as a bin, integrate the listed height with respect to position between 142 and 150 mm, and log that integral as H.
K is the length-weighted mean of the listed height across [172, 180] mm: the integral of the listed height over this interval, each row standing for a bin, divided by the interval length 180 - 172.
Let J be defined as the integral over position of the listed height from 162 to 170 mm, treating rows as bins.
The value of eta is -10.5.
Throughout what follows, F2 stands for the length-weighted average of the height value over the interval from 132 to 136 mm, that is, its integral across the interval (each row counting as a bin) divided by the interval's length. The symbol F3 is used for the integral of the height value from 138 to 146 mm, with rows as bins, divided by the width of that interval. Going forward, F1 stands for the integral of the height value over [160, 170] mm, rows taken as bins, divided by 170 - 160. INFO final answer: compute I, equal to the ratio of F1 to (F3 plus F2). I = 0.34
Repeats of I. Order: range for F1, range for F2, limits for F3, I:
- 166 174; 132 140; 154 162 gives 0.33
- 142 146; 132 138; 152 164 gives 0.59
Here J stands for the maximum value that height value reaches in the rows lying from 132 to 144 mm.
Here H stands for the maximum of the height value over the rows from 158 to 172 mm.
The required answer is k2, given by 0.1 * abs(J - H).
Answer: 0.27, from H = 11.7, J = 14.4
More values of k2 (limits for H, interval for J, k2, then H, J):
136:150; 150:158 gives 0.00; 15.5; 15.5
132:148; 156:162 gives 0.22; 15.5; 13.3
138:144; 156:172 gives 0.11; 14.4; 13.3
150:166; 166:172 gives 0.74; 15.5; 8.13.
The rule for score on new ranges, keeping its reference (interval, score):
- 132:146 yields 133.0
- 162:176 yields 167.0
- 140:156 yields 141.0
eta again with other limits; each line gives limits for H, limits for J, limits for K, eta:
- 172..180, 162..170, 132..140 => -12.8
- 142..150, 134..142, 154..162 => -12.8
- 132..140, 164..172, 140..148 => -14.9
